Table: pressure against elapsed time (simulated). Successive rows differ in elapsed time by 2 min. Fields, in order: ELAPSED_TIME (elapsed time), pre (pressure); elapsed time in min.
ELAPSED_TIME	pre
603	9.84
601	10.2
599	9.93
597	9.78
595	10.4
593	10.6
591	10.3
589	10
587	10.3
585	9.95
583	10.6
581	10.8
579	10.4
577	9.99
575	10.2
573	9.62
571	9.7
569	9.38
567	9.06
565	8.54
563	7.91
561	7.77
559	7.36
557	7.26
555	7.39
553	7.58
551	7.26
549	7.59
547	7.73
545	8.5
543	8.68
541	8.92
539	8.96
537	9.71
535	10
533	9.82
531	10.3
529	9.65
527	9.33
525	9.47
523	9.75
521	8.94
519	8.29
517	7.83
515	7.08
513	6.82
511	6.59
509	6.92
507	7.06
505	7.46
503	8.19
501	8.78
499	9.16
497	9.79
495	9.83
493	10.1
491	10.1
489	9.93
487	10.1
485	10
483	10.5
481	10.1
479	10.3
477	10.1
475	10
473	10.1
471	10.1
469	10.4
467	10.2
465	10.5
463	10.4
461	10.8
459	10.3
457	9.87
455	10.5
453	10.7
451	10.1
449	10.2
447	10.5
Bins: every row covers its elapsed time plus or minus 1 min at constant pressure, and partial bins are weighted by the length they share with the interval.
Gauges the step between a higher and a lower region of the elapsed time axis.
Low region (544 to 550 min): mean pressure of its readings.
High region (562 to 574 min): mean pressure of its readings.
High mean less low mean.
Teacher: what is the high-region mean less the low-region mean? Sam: 1.1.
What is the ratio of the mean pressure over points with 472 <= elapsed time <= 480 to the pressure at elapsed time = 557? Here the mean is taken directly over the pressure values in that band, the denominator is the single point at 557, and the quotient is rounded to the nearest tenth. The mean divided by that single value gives 1.4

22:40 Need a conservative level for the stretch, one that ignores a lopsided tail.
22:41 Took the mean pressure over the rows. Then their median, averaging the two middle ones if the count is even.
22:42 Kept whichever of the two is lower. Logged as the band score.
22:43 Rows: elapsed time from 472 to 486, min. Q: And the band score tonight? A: 10.1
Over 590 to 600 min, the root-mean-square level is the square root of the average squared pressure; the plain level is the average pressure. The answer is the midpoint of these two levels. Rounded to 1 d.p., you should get 10.2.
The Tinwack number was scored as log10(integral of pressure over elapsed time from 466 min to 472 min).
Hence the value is 1.79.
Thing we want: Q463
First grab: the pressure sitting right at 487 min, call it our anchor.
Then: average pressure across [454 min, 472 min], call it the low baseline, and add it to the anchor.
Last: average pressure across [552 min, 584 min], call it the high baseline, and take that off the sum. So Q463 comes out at 11.5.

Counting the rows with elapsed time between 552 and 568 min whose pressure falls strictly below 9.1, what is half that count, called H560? 4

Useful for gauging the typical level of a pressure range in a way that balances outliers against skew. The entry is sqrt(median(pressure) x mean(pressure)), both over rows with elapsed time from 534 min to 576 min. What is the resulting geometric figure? 8.5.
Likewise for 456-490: 10.2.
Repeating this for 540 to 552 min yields 8.1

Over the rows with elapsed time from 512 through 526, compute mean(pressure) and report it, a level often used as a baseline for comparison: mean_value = 8.3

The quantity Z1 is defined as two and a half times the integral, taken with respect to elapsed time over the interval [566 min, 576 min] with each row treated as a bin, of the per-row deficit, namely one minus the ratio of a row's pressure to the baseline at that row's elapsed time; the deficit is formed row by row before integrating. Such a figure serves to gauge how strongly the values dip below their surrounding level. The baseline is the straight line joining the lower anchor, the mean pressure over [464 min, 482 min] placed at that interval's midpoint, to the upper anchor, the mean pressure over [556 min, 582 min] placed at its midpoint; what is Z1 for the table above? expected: -1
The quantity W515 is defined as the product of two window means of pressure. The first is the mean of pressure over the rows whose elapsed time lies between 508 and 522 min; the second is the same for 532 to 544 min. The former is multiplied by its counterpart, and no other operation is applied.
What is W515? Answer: 70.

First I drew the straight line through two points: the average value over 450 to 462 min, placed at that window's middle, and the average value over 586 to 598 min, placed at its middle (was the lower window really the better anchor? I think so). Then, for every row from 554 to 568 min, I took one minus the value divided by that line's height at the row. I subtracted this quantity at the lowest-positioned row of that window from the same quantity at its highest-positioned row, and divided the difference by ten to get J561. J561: -0.016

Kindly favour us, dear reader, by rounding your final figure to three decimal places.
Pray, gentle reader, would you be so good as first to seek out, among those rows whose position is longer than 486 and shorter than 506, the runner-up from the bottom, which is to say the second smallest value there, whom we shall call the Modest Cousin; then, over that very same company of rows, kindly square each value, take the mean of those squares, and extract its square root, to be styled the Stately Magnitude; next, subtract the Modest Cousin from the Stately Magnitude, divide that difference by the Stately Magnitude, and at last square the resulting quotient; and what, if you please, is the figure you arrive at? 0.016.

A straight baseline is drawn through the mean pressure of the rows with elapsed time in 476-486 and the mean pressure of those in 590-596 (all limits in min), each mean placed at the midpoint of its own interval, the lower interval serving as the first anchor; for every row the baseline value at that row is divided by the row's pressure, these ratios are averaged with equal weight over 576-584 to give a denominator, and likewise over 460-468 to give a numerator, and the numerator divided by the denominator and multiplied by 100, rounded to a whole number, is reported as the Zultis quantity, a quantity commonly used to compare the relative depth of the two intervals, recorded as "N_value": 97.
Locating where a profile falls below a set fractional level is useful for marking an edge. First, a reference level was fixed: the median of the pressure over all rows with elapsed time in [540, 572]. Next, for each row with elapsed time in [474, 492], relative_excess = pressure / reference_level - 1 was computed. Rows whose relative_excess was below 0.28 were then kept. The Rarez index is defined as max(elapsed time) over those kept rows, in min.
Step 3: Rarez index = 489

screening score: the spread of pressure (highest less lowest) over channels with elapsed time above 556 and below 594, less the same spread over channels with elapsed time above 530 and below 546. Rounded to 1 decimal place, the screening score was 1.7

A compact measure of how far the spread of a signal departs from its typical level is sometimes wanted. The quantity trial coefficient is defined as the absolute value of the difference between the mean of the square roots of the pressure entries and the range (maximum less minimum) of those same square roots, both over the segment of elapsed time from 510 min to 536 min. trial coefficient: 2.3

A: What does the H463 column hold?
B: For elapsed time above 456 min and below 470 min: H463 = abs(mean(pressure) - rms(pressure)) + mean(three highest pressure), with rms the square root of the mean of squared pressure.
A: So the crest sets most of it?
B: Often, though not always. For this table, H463 10.6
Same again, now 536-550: 9.2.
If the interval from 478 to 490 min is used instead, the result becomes 10.3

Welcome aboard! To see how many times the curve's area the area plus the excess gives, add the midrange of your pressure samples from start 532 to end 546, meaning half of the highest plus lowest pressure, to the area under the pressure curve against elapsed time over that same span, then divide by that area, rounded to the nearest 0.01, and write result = 1.07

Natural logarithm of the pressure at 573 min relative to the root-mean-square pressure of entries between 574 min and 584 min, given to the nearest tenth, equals -0.1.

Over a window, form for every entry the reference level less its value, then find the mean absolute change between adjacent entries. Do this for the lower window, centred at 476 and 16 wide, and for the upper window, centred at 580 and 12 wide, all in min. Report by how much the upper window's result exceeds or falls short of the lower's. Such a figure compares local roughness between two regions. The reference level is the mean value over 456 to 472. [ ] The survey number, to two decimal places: 0.19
